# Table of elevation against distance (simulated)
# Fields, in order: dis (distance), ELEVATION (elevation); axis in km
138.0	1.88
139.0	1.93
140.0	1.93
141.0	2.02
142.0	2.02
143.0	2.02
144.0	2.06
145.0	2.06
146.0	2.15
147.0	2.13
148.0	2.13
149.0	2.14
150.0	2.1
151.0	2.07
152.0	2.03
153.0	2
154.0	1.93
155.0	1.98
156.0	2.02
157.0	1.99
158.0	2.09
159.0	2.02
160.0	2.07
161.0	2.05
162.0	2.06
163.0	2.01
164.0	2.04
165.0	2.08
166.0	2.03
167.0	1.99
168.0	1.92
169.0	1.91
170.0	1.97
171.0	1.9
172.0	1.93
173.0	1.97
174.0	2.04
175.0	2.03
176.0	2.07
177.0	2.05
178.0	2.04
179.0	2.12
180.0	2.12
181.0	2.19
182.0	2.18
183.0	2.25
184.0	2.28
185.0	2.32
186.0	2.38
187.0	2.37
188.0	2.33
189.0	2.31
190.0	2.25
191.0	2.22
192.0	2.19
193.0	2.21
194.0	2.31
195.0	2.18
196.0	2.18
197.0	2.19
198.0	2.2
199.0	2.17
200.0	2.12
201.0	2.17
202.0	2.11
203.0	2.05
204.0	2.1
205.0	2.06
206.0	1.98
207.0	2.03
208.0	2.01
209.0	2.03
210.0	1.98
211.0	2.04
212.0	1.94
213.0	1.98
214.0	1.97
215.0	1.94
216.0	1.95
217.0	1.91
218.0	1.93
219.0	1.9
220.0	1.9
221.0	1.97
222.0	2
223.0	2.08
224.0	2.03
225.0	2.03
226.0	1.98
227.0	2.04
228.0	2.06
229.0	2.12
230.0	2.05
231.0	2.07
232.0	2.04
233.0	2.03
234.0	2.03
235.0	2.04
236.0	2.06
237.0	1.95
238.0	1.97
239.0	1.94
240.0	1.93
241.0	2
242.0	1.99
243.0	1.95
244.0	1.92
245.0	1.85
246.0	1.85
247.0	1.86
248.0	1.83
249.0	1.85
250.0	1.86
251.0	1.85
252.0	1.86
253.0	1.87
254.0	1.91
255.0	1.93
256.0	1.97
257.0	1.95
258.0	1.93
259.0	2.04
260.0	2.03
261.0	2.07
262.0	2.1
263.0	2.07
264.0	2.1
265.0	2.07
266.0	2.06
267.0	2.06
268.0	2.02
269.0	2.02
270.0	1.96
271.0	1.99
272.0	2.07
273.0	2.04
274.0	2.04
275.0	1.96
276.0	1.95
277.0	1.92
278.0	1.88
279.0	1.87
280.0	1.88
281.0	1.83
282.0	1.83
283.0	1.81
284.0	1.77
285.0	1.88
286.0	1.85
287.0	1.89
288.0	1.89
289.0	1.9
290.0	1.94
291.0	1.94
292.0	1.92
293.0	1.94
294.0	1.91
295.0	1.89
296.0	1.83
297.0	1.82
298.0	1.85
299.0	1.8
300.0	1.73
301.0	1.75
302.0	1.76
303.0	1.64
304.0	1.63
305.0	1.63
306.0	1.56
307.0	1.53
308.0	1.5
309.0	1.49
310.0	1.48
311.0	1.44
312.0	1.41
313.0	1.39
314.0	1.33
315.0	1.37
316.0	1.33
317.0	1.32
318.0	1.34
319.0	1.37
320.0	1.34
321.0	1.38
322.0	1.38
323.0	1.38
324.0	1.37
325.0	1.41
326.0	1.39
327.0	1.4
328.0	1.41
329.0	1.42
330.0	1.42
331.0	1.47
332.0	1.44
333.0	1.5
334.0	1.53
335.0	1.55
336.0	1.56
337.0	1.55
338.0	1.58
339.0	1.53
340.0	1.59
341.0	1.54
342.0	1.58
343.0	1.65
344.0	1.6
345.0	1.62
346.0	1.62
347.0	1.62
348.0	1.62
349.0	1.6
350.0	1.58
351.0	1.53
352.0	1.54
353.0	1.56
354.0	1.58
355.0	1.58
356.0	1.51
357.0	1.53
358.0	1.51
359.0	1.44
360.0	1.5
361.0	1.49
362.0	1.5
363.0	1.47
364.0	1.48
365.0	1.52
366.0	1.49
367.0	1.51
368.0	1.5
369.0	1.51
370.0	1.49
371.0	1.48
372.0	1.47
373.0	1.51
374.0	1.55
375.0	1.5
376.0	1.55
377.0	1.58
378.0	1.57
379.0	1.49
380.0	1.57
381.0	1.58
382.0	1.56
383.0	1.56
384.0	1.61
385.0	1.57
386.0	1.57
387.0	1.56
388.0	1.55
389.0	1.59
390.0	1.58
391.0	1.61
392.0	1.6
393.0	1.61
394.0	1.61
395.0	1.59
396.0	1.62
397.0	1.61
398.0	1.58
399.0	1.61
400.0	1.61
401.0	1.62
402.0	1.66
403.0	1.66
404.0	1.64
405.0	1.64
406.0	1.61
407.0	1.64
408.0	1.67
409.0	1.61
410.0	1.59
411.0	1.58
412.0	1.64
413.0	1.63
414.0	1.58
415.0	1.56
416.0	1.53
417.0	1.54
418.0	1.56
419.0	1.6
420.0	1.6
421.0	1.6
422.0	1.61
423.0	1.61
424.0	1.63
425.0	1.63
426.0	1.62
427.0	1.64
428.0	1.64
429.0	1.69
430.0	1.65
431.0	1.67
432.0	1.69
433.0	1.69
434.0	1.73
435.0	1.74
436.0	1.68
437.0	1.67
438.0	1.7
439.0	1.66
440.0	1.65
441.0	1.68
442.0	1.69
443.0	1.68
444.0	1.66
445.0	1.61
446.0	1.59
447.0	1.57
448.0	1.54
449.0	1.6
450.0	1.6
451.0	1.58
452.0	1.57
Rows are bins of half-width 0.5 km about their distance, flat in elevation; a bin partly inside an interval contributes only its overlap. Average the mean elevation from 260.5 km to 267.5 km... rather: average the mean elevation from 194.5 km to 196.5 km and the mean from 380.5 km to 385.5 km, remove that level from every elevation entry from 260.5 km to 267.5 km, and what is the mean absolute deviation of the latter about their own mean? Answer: 0.0139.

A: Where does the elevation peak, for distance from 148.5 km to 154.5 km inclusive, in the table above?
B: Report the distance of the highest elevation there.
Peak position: 149.0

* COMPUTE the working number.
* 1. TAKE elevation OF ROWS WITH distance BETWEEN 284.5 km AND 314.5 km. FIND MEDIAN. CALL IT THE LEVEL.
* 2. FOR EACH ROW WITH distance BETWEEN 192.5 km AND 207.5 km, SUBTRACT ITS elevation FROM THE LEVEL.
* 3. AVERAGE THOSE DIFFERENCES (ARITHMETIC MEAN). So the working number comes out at -0.36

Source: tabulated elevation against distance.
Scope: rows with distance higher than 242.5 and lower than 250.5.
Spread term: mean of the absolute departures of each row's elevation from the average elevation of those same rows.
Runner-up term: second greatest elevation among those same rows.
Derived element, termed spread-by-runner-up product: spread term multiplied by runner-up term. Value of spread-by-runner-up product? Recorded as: 0.061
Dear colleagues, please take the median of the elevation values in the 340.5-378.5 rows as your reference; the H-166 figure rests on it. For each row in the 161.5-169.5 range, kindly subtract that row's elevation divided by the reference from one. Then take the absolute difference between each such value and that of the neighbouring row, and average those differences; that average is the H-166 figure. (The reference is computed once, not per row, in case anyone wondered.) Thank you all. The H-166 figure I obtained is 0.0271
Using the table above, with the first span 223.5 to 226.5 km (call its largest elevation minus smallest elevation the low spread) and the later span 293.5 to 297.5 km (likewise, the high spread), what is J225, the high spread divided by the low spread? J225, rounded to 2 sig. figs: 1.8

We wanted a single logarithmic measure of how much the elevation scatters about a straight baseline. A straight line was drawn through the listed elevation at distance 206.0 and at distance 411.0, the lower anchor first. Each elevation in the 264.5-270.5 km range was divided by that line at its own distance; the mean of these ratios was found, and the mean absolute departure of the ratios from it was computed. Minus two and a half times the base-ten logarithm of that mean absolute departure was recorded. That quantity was 4.5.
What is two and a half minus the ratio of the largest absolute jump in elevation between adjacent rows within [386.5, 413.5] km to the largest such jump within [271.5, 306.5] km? 2.00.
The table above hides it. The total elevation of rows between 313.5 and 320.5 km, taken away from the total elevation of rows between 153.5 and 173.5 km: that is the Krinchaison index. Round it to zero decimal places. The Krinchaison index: 31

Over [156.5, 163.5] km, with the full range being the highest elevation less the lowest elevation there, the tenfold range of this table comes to 1.0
